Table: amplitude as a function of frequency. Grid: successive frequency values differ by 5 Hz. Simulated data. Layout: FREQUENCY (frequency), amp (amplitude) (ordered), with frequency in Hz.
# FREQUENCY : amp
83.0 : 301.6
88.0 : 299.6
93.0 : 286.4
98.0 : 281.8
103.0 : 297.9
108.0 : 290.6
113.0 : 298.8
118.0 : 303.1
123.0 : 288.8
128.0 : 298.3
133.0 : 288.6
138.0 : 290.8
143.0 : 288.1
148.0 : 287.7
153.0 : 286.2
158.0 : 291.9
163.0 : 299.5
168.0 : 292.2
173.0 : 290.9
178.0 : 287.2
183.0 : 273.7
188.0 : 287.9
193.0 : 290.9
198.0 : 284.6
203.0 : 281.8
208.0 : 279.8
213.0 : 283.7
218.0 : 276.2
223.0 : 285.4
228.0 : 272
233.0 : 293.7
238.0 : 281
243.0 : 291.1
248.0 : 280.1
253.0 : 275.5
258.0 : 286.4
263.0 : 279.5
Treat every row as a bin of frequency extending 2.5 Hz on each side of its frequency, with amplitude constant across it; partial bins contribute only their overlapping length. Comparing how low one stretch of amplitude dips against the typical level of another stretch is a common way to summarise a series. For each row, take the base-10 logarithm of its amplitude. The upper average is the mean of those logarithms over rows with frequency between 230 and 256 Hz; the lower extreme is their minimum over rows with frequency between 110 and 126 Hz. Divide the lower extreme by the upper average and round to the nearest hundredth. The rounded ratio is 1.00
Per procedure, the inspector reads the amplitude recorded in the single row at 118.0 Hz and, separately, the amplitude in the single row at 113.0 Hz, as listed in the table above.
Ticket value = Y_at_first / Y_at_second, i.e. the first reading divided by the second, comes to 1.01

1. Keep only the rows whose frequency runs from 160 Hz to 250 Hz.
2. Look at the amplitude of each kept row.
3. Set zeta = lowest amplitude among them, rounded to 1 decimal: 272.0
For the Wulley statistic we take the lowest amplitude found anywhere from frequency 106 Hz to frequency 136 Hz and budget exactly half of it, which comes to 144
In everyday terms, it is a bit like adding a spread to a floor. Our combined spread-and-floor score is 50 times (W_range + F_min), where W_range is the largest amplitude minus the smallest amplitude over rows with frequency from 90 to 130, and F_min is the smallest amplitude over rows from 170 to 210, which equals 14750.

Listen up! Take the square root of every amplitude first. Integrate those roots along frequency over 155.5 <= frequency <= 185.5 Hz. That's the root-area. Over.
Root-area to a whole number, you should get 510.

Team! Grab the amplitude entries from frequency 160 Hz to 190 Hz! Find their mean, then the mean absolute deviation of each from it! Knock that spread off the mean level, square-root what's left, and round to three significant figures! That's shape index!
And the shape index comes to 16.8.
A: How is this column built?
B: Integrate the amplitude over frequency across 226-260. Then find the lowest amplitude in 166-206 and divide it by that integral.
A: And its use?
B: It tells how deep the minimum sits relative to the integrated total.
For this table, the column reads 0.028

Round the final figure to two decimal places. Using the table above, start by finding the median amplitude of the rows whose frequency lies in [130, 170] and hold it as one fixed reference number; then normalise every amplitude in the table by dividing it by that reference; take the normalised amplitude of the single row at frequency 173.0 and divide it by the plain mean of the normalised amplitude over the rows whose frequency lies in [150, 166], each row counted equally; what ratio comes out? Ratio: 0.99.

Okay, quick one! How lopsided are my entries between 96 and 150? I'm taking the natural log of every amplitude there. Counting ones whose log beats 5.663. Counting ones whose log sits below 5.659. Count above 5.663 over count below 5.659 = 9.0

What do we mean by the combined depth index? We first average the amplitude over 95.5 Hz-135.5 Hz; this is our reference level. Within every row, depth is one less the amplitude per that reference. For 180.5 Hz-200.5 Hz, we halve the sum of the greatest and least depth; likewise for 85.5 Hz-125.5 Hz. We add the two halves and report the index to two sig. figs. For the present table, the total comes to 0.042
